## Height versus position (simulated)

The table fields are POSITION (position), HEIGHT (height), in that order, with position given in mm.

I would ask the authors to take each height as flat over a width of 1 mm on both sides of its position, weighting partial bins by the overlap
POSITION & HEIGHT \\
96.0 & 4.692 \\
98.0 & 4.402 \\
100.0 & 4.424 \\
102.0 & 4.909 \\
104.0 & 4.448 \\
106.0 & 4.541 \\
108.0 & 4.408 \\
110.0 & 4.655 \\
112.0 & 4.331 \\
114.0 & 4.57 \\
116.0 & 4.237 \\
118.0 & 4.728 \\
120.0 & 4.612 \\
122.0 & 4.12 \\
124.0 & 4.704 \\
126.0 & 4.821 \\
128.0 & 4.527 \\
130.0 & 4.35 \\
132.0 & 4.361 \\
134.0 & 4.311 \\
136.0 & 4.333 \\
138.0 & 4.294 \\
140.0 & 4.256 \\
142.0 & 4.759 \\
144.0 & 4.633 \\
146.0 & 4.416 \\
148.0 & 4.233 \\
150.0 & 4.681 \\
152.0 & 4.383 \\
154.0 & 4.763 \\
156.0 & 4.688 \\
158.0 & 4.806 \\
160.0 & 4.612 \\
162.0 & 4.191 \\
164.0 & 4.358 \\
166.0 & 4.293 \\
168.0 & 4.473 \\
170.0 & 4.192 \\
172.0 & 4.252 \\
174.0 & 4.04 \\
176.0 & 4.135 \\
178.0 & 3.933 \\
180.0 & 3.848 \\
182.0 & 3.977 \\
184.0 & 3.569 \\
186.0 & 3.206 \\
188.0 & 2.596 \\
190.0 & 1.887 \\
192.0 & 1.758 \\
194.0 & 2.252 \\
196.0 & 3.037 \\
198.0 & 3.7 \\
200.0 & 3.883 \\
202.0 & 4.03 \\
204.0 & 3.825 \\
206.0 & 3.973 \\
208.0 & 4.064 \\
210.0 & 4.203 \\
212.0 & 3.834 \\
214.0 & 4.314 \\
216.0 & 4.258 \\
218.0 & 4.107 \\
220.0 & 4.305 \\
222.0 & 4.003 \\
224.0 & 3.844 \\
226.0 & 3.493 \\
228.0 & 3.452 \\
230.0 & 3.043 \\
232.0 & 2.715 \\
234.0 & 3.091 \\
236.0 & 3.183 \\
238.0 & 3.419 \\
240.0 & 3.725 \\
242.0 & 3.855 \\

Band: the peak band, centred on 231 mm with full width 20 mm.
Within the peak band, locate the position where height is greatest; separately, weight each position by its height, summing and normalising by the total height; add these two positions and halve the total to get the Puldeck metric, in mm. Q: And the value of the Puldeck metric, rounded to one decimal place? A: 226.4 mm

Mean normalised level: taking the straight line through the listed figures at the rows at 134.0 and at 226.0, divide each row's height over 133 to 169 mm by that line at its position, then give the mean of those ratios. 1.08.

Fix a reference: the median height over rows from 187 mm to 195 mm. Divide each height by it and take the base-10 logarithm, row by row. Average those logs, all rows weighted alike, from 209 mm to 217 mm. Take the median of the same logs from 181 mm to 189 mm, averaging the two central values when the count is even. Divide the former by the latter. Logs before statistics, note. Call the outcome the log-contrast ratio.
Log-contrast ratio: 1.4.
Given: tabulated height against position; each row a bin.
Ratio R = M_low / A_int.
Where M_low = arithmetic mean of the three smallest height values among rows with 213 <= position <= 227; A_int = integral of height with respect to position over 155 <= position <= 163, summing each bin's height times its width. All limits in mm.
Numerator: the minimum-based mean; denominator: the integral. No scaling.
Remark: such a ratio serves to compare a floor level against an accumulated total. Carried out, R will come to 0.103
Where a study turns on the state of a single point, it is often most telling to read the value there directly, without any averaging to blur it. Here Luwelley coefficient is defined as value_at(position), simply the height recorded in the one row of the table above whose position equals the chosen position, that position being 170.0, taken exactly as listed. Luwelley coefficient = 4.192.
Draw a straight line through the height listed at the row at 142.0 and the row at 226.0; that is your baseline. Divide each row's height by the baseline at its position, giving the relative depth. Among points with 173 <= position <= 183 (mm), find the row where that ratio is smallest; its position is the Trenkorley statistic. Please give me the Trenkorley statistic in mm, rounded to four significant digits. 180.0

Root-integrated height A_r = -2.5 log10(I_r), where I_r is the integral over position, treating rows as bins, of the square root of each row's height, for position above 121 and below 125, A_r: -2.31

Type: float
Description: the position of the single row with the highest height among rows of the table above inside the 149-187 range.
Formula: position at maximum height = 158.0 mm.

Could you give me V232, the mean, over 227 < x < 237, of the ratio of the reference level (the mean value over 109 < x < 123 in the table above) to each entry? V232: 1.45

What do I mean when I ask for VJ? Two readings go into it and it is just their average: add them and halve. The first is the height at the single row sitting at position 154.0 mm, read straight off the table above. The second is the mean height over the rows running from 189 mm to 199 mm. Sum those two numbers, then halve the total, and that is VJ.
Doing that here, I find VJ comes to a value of 3.6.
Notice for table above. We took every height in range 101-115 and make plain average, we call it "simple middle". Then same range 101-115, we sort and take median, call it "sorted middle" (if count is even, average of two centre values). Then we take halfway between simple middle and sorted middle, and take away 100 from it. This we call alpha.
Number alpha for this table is -95.45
